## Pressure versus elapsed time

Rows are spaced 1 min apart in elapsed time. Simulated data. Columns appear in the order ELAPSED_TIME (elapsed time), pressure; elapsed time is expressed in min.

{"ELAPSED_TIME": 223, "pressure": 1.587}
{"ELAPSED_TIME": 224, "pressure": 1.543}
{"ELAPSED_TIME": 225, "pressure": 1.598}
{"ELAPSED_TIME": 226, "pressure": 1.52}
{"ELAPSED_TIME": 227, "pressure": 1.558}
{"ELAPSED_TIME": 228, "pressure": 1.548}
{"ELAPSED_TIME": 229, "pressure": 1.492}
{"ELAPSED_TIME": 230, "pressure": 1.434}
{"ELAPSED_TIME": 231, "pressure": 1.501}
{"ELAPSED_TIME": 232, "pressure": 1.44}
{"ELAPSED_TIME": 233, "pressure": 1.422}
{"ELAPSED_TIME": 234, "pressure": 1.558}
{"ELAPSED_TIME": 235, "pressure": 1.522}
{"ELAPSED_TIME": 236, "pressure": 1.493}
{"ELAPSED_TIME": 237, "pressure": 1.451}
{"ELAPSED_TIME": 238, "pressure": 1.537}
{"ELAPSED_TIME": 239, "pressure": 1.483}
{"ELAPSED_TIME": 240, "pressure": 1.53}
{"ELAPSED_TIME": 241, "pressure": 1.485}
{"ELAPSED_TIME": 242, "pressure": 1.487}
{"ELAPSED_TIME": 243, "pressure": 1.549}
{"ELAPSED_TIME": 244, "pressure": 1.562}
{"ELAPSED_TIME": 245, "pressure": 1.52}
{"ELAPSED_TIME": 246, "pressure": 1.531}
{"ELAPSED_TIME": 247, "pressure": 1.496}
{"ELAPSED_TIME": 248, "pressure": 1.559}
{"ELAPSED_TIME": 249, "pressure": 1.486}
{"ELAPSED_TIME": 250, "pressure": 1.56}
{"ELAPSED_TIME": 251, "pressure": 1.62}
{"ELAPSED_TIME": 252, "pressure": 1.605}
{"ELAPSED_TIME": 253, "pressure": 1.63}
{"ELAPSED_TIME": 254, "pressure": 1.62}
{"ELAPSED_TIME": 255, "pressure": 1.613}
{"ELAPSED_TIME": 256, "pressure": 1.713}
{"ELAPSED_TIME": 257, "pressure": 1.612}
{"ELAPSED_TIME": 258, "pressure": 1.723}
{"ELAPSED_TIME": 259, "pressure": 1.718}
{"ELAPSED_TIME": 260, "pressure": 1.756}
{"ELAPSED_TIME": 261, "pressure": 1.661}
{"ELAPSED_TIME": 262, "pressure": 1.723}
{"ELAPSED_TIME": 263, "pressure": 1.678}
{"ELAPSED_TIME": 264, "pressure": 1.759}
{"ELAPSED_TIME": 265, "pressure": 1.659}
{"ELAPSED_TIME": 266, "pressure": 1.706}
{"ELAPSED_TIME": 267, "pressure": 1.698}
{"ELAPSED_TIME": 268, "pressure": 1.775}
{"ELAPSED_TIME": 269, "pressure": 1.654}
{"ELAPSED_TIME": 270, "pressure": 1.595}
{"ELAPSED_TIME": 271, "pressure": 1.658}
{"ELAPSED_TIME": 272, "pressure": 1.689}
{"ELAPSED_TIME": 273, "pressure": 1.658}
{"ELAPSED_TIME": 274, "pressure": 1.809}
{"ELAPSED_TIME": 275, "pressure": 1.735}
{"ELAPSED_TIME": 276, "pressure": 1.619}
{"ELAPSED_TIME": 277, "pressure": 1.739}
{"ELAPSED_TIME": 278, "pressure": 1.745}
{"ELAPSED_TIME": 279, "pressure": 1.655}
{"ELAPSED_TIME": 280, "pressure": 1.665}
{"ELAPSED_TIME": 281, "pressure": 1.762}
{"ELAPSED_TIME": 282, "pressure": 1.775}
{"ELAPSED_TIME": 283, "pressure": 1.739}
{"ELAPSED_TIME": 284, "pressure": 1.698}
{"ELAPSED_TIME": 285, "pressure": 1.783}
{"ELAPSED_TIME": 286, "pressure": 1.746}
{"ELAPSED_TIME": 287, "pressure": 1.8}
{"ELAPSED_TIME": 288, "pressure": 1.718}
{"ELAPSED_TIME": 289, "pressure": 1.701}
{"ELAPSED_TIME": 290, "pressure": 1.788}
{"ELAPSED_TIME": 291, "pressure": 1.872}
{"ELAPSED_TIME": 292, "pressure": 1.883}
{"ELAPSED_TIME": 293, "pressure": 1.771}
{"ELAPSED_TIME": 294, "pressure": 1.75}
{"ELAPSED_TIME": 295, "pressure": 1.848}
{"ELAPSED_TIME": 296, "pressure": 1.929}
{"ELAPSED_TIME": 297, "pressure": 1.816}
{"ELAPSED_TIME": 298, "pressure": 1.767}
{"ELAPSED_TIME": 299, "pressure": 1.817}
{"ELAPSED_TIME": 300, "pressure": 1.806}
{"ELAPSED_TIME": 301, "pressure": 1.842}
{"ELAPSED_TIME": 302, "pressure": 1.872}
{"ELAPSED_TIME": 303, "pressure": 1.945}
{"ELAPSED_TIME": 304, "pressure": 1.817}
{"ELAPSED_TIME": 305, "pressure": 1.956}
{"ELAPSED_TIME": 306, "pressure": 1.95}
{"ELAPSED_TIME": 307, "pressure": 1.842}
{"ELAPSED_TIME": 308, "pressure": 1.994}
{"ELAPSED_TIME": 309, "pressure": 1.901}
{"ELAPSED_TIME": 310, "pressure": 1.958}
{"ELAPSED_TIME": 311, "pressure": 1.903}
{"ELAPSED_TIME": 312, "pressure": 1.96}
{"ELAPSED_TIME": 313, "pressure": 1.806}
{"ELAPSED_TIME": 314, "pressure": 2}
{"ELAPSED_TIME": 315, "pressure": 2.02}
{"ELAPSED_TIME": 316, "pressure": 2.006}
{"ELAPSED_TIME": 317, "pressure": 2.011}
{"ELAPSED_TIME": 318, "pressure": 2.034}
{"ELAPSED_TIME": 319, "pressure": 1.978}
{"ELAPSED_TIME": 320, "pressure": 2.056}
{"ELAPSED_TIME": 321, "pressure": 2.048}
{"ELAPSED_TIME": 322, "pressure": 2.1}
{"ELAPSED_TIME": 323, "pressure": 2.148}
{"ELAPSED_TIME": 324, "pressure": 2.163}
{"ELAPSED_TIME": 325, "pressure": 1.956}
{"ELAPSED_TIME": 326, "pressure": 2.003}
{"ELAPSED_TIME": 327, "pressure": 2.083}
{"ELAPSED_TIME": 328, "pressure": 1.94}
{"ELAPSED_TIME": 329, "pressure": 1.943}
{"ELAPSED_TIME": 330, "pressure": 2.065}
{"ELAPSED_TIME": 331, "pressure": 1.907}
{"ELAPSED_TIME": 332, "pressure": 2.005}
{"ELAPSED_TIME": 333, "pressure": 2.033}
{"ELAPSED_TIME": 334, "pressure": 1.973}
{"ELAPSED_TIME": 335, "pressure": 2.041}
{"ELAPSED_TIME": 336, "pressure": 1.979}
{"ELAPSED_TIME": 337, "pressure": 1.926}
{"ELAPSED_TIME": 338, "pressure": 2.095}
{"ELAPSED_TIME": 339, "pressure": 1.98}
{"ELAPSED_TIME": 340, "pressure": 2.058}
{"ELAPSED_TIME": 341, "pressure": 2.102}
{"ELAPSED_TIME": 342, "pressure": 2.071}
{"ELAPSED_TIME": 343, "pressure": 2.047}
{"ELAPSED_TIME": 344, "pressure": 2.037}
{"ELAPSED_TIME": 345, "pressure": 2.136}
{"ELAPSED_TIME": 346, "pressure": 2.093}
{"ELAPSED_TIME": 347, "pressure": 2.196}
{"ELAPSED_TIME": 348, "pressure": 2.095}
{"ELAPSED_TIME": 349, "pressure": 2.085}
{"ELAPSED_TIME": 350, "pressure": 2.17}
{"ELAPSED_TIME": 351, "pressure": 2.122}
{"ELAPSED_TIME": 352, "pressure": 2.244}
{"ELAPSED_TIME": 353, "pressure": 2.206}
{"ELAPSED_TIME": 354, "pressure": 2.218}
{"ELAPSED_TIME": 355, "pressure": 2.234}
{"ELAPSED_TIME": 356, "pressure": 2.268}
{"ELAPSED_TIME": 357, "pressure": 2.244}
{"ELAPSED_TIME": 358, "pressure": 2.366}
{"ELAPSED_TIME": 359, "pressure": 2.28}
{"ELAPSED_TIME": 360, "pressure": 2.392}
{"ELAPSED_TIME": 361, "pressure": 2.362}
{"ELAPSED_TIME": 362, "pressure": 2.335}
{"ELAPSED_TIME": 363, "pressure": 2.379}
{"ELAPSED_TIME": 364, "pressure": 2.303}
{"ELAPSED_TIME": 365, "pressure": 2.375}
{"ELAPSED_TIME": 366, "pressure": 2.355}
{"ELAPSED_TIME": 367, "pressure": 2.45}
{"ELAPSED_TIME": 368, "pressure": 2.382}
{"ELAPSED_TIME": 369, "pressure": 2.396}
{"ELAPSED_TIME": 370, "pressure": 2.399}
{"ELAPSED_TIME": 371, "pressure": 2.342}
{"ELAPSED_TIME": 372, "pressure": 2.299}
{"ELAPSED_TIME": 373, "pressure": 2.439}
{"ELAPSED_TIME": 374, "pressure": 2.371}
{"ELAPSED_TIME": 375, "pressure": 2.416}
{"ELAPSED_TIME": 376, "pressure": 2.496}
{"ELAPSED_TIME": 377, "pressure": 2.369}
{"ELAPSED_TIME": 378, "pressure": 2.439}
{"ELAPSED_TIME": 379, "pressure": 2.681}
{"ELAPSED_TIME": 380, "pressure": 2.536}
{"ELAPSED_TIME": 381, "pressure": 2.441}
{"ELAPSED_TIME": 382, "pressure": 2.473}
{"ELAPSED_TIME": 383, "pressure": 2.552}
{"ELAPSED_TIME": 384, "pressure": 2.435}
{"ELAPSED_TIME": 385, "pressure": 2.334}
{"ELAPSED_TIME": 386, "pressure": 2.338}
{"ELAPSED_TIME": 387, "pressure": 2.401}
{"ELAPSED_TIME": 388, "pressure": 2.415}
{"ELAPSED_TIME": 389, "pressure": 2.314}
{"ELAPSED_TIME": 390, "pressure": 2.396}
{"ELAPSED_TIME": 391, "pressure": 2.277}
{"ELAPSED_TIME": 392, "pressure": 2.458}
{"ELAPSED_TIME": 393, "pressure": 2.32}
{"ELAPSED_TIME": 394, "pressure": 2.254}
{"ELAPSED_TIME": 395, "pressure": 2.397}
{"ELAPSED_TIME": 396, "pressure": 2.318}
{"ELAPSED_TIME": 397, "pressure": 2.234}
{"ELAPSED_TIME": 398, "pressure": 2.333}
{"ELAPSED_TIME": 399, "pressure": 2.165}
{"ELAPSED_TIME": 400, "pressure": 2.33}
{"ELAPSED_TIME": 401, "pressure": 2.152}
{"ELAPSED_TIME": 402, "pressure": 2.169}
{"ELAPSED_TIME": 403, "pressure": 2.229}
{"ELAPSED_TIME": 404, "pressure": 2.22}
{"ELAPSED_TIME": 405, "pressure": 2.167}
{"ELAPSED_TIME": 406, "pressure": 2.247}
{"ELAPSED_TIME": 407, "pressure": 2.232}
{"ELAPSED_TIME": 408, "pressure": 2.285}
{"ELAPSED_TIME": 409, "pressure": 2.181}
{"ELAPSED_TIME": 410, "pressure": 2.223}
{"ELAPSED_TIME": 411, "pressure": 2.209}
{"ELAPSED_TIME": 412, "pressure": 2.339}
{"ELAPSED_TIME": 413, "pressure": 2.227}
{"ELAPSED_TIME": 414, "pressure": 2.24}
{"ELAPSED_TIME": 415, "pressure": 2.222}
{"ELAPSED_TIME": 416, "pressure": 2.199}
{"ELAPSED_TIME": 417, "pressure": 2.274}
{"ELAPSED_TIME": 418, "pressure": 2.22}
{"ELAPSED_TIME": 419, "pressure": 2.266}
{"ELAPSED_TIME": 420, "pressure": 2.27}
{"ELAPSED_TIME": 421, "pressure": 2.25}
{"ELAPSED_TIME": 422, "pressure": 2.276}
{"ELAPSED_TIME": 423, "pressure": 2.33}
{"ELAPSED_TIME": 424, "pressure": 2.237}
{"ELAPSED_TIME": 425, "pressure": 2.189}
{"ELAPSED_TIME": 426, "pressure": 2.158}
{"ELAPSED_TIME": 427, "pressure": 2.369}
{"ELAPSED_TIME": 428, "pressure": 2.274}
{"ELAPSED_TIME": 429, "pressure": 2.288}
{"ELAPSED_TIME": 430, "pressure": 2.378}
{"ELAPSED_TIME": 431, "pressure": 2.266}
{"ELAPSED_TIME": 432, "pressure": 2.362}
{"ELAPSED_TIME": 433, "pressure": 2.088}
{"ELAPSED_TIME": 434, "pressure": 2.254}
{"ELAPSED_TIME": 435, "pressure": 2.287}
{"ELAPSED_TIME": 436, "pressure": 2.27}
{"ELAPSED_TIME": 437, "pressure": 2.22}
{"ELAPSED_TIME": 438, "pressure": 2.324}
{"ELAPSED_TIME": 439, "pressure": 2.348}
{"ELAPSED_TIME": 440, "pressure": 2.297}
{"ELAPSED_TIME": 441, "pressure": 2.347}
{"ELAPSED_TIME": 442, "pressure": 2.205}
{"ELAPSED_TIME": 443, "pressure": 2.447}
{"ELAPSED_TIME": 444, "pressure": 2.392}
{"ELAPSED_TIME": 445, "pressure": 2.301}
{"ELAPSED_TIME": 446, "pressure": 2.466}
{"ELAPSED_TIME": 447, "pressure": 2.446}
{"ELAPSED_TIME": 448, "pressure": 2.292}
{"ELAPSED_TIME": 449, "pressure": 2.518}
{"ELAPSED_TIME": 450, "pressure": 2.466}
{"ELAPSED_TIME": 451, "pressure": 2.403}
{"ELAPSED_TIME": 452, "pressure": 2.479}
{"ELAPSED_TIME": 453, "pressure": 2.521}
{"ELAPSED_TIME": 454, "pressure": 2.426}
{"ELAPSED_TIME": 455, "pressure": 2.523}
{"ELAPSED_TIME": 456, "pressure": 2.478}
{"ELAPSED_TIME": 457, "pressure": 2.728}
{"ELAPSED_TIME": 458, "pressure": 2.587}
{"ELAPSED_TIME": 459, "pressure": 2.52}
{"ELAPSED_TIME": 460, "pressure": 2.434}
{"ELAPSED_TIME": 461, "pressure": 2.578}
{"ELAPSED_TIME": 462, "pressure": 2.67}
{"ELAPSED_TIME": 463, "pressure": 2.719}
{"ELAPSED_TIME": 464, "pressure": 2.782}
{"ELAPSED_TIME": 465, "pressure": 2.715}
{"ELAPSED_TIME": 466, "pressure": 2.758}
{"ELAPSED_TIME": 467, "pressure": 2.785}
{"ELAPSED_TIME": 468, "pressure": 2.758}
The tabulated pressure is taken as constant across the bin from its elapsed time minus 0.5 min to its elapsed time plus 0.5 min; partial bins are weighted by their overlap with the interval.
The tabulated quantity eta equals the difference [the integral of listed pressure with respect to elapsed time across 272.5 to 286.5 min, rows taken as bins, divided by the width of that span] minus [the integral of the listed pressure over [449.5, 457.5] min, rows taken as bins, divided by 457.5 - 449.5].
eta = -0.8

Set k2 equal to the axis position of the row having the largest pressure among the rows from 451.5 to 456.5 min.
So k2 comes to 455 min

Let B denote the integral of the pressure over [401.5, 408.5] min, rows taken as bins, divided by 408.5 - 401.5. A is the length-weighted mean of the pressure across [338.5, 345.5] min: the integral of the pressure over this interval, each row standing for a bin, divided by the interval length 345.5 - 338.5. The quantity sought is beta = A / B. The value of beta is 0.9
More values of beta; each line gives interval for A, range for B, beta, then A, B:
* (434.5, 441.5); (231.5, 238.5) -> 1.5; 2.30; 1.5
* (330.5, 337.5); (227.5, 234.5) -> 1.3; 1.98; 1.5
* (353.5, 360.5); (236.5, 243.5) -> 1.5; 2.29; 1.5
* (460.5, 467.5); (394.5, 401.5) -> 1.2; 2.72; 2.3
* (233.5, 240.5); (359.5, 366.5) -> 0.6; 1.51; 2.4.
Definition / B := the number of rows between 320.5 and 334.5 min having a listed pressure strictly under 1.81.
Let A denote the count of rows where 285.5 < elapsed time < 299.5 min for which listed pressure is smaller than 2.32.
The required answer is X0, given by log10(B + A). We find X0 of 1.15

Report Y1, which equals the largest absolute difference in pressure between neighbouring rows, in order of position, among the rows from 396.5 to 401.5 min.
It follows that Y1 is 0.178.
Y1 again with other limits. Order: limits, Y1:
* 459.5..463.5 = 0.144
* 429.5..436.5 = 0.274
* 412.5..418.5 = 0.075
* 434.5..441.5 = 0.104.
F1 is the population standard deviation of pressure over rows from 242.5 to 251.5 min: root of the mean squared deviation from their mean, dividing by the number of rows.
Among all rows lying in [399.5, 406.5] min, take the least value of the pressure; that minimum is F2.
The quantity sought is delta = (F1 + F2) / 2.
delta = 1.10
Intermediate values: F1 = 0.04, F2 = 2.152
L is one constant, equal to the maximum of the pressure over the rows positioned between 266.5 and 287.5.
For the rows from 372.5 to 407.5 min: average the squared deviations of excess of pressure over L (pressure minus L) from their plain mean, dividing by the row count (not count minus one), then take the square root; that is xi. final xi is 0.121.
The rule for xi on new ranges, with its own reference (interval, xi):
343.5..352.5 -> 0.060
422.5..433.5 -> 0.089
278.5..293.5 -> 0.064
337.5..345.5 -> 0.044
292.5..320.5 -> 0.090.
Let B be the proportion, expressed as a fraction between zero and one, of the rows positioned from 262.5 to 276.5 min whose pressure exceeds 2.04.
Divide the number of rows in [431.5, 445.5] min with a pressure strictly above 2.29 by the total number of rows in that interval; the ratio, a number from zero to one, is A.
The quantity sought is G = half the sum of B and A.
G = 0.29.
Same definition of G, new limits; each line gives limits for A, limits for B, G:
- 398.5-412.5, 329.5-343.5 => 0.32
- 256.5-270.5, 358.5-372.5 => 0.50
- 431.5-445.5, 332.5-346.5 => 0.57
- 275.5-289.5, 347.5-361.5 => 0.50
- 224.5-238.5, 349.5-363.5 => 0.50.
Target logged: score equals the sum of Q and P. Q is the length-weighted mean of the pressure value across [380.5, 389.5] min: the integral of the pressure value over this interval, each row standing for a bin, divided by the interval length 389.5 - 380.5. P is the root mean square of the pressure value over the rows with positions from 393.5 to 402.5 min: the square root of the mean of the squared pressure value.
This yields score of 4.67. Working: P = 2.3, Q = 2.41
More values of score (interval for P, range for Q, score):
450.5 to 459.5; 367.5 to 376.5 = 4.91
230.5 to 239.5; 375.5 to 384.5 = 3.98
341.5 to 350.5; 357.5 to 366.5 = 4.45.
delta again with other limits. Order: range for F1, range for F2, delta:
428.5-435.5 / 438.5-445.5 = 1.15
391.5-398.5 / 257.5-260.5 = 0.89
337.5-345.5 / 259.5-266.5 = 0.85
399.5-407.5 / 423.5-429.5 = 1.11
